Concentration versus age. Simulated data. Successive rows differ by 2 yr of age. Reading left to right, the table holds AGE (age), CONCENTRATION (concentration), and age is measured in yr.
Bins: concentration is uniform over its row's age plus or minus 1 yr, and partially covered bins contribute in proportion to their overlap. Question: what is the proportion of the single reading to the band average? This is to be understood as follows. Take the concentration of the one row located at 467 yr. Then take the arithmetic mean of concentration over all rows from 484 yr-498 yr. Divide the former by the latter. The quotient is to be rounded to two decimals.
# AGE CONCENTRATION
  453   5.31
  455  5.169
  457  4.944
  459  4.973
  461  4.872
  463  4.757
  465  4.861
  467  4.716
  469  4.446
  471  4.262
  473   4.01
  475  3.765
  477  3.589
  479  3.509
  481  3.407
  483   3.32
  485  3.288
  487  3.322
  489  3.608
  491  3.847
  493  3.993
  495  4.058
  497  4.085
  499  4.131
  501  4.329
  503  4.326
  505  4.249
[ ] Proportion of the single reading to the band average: 1.26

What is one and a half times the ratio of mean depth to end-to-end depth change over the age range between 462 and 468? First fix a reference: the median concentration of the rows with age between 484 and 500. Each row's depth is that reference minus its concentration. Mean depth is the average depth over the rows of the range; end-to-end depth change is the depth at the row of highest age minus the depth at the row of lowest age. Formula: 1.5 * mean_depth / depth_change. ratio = -31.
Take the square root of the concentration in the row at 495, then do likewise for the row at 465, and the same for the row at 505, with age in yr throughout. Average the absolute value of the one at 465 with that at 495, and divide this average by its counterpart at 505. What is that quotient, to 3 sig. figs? 1.02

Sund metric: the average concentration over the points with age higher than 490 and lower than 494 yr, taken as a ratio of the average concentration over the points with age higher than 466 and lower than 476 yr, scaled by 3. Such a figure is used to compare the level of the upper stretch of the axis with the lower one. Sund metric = 2.8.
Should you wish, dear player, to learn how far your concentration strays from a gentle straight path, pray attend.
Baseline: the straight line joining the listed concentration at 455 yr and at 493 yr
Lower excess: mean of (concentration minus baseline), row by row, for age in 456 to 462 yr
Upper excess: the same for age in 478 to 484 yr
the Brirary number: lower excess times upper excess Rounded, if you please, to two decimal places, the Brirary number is 0.11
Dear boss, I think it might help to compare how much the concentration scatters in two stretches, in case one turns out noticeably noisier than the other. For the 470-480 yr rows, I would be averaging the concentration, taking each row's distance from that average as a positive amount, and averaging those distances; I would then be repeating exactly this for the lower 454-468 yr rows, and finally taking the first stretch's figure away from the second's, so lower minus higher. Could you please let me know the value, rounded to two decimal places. -0.14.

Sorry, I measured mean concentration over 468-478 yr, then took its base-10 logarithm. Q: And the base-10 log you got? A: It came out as 0.60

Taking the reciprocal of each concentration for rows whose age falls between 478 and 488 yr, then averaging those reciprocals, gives 0.30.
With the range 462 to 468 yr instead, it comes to 0.21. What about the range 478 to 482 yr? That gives 0.29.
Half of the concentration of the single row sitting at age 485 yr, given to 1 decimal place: 1.6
